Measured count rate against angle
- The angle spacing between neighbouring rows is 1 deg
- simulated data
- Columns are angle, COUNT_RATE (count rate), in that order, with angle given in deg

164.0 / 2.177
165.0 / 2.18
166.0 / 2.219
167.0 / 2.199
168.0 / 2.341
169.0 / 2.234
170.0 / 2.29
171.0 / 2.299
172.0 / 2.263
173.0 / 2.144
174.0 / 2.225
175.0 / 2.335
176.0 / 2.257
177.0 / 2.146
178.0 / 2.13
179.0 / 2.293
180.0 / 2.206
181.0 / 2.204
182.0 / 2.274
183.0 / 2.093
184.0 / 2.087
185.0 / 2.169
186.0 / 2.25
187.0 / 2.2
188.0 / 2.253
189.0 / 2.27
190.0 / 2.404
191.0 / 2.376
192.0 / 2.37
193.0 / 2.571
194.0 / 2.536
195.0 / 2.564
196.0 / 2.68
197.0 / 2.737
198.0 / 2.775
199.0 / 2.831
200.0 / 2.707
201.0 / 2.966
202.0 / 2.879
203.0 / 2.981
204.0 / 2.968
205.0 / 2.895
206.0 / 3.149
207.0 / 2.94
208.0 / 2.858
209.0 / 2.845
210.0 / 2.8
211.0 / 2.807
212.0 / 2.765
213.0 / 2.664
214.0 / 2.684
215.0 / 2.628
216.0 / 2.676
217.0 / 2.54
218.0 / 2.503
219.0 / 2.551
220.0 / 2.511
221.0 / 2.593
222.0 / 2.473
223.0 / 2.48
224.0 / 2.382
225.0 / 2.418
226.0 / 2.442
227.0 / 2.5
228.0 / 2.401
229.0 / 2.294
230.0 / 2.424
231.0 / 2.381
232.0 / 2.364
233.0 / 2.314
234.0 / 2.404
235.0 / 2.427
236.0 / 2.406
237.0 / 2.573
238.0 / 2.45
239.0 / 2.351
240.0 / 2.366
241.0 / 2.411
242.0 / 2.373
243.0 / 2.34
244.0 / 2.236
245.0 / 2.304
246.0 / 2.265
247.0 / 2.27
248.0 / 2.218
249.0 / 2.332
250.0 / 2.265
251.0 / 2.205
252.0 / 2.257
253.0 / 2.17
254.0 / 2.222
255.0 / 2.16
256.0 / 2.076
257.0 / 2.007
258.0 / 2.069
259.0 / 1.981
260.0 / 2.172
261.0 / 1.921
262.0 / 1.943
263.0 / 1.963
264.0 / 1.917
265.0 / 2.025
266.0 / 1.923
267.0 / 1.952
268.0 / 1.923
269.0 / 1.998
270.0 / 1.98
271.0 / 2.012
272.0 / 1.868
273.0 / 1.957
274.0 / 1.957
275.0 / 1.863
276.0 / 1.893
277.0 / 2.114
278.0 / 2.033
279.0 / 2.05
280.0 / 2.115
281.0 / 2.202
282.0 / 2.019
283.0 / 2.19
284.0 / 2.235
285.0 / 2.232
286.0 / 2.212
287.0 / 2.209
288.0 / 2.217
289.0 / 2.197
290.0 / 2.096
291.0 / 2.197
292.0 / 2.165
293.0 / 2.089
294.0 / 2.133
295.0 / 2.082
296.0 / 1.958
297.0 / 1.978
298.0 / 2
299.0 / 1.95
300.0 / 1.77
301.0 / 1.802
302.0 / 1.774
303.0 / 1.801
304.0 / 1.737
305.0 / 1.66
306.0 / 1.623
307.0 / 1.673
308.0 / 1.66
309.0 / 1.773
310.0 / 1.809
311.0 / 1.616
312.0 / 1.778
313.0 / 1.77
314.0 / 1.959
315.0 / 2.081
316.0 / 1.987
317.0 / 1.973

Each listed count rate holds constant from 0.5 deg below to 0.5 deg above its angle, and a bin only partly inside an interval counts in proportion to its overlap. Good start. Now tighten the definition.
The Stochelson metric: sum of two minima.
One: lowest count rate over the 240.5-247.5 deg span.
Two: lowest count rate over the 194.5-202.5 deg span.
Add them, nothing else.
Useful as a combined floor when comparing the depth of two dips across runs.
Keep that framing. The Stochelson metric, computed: 4.8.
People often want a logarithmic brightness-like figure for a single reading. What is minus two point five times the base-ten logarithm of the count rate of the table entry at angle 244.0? -0.87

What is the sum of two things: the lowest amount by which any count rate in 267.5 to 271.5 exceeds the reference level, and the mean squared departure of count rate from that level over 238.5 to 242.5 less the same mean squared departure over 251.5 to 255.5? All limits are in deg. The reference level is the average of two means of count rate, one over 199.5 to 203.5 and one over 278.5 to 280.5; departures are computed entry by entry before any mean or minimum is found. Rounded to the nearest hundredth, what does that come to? -0.63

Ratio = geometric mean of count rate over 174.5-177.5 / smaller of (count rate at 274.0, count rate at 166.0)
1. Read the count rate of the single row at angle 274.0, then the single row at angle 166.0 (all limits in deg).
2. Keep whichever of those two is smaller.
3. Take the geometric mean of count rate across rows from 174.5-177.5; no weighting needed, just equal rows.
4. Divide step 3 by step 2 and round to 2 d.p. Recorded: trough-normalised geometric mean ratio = 1.15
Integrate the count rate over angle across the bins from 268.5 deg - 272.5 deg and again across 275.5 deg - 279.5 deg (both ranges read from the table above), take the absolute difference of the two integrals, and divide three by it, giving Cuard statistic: 13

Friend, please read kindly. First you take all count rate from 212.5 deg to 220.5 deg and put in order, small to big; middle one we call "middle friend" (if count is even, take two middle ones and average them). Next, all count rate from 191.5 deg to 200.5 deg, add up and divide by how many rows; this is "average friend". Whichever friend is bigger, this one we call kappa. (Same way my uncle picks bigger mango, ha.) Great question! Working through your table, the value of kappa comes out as 2.64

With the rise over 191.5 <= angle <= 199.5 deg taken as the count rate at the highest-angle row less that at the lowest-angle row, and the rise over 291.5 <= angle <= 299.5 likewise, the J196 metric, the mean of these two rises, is 0.12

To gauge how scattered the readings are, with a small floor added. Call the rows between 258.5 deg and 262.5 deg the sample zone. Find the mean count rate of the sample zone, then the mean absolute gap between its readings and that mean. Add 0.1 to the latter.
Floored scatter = 0.184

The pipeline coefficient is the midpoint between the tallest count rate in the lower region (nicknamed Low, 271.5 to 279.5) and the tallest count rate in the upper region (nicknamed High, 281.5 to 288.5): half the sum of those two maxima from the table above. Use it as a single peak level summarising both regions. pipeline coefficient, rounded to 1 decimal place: 2.2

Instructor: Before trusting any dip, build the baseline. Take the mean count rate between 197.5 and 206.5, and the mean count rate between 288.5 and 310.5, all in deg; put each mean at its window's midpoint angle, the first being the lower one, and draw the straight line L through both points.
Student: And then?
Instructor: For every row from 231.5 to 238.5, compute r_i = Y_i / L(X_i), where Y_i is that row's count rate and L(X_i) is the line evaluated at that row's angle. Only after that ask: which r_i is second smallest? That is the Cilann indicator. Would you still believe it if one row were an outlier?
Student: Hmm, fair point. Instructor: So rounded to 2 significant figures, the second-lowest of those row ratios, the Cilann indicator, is 0.91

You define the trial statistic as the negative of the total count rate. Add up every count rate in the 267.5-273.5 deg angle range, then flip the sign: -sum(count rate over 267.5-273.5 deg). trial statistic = -12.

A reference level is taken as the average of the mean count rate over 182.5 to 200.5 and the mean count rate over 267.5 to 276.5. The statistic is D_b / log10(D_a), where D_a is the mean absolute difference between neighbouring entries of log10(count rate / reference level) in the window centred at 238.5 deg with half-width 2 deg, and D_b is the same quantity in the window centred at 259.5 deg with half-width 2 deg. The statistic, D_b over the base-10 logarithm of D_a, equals -0.0202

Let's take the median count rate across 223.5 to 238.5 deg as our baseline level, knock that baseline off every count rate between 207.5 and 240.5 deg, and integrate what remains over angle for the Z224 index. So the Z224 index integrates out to 3.9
